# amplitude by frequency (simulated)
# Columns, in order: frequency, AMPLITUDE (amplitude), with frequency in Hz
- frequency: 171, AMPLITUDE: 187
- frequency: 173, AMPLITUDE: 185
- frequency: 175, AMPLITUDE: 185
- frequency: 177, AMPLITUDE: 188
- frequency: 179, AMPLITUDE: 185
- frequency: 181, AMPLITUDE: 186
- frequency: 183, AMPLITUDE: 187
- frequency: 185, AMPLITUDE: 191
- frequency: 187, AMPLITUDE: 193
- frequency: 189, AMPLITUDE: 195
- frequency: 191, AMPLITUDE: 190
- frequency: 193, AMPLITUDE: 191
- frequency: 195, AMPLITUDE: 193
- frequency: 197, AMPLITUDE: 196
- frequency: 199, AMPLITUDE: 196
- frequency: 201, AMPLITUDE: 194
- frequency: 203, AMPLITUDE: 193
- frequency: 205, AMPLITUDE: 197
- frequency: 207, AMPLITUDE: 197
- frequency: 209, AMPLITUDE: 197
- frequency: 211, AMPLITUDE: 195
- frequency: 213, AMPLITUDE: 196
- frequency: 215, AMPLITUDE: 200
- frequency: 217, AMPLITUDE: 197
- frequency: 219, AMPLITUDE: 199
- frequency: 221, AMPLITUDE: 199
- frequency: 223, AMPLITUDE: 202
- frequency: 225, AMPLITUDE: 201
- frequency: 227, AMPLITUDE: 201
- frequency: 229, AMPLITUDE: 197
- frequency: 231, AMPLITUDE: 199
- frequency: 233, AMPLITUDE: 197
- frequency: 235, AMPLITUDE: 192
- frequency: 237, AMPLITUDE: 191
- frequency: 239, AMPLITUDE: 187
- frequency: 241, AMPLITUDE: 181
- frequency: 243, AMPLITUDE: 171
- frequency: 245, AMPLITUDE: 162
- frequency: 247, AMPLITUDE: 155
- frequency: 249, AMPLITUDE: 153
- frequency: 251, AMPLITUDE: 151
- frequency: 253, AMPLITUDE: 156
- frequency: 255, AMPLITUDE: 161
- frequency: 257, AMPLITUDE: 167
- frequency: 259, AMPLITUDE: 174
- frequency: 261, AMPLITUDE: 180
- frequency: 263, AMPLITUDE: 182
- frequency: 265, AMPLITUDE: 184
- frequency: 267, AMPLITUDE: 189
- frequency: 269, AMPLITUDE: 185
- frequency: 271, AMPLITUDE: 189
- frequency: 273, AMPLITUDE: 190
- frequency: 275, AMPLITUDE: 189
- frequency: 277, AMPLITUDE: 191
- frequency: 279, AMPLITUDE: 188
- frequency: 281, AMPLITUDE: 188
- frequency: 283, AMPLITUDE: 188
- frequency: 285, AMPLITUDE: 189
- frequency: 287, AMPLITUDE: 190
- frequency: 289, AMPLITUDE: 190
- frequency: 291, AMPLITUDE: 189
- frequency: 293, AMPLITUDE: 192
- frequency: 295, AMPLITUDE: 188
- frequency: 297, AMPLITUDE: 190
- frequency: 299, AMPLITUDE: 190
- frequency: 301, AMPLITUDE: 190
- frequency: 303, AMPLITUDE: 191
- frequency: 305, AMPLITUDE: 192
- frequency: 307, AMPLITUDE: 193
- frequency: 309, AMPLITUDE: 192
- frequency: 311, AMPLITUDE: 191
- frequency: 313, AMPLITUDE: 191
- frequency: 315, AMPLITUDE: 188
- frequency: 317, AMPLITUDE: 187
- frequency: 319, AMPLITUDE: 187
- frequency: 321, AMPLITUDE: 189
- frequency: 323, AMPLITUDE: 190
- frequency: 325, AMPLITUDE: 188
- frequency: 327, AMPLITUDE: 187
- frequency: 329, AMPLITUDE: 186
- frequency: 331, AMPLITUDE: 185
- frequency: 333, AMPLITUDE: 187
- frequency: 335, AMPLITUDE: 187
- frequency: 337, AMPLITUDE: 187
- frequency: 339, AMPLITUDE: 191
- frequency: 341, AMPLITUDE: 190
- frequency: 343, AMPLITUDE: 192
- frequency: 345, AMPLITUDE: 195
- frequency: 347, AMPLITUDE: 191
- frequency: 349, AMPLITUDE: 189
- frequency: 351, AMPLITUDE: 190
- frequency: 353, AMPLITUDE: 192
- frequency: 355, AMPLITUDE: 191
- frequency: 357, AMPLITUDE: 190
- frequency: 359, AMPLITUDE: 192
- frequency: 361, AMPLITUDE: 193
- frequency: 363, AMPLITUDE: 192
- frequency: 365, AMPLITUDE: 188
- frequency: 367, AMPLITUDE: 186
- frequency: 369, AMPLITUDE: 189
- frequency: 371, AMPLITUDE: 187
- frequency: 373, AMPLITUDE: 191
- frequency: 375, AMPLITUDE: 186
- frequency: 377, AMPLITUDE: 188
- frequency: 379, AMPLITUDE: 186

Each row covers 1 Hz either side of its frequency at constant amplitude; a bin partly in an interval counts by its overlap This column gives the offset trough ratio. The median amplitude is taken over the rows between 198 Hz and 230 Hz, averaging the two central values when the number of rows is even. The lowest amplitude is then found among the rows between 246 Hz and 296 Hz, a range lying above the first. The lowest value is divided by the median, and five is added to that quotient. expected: 5.77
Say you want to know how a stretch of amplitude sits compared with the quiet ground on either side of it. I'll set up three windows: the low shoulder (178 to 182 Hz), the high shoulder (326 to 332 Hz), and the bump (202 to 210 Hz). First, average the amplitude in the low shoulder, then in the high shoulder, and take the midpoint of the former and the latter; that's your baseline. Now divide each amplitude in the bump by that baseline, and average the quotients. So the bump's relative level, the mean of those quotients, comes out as 1.06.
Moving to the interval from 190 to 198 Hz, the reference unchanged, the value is 1.04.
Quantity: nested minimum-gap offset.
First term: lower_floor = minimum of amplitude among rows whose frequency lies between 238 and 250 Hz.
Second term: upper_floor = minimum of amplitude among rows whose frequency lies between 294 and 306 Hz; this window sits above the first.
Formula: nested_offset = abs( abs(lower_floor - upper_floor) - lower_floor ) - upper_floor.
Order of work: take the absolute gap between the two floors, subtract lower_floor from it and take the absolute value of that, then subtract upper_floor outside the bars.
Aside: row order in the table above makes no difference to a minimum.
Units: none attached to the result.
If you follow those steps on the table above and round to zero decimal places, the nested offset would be -70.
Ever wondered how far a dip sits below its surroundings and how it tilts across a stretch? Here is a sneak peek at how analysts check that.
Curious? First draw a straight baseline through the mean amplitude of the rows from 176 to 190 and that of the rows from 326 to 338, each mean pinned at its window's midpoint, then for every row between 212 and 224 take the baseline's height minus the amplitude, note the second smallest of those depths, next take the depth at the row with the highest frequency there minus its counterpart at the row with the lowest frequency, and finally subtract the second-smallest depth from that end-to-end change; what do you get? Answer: 5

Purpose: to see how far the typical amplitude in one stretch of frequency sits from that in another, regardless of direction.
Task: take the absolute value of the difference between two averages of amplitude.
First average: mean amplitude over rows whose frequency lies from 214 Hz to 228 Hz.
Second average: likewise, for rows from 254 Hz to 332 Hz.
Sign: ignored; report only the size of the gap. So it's 13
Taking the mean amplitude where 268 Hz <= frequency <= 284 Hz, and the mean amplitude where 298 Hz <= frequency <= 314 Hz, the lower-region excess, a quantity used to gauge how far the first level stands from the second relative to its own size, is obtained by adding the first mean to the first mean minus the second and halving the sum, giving 93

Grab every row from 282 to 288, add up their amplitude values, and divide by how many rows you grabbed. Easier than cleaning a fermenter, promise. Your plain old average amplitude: 189.0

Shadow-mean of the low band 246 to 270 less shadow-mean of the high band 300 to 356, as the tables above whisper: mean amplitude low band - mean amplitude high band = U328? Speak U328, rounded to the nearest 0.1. -19.9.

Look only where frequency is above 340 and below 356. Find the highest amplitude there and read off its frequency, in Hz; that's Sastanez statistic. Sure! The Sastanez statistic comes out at 345 Hz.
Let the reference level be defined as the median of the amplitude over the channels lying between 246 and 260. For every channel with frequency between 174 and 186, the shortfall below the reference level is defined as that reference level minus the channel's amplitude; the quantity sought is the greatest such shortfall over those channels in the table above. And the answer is -29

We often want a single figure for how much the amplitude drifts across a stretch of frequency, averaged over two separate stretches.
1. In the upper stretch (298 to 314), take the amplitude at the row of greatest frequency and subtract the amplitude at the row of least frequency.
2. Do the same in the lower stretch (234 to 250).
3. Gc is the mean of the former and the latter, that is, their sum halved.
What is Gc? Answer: -19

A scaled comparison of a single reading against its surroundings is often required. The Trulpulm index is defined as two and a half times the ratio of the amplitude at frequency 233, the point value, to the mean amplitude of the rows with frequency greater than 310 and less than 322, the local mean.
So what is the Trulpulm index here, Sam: 2.61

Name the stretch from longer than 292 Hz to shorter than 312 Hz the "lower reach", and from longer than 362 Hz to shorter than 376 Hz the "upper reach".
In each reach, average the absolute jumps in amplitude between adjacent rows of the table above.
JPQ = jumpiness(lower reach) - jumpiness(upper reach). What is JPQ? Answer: -2.1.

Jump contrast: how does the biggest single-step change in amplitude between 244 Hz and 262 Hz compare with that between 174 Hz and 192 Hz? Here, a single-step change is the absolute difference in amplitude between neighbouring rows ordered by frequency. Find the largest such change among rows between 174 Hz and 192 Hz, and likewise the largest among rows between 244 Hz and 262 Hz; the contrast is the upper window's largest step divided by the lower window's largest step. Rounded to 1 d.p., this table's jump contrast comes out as 1.4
